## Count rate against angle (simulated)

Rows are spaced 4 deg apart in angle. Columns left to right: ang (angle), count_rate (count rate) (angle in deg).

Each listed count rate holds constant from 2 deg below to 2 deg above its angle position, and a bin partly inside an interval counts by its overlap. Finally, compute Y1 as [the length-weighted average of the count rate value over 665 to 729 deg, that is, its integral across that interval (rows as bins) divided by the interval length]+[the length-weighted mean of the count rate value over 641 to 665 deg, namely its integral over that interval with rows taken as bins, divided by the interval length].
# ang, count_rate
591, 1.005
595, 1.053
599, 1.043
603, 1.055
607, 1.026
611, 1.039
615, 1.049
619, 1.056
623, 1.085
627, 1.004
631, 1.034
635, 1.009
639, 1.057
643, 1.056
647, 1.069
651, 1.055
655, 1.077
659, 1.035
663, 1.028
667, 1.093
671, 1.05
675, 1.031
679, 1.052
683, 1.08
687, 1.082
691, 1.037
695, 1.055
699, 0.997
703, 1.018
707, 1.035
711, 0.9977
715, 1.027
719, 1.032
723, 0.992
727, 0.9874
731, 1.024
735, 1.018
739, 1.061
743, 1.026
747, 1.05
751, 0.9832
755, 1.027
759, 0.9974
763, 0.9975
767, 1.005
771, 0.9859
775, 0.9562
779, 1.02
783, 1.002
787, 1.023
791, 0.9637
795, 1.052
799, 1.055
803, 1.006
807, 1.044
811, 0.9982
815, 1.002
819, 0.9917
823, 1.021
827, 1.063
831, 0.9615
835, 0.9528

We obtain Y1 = 2.09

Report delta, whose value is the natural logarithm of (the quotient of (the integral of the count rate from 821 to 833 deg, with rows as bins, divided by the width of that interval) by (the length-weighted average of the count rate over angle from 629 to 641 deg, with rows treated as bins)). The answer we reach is -0.02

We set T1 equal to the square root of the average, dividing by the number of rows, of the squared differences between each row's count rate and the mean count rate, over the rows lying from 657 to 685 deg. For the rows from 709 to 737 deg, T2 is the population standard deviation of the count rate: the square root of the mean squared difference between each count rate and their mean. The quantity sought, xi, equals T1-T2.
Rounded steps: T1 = 0.023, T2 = 0.017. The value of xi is 0.006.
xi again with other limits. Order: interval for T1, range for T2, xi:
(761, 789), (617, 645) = -0.006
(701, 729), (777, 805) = -0.011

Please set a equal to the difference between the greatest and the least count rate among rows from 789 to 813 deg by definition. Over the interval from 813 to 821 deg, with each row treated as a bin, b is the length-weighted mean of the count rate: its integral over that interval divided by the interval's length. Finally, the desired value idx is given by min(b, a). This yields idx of 0.091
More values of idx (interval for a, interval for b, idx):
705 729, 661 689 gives 0.048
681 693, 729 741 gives 0.045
